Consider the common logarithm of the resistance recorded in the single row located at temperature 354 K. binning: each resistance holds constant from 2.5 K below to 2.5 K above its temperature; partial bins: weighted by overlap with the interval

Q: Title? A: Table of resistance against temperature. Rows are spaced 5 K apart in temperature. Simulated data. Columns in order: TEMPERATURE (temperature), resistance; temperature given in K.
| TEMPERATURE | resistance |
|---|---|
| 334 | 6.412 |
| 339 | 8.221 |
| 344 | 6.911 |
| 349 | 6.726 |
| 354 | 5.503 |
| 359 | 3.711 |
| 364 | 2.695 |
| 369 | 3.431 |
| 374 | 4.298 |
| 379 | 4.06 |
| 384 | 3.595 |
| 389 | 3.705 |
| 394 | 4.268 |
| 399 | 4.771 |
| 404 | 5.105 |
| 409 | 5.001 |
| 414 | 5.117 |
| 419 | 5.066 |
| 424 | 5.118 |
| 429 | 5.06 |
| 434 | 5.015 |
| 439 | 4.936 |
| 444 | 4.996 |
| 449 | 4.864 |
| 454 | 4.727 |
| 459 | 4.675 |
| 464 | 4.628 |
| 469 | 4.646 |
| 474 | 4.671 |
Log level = 0.741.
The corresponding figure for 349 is 0.828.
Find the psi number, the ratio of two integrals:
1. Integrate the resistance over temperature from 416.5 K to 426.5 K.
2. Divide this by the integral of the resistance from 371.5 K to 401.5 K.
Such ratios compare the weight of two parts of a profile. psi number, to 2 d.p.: 0.41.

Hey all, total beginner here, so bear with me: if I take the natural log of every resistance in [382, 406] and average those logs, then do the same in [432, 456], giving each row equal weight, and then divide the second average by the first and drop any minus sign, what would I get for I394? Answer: 1.10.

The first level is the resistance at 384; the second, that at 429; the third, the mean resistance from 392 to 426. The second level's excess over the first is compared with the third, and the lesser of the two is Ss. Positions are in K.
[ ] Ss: 1.5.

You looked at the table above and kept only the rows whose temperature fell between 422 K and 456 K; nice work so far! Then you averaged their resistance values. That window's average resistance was 5.0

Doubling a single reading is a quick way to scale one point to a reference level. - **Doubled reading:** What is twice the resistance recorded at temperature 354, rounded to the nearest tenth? 11.0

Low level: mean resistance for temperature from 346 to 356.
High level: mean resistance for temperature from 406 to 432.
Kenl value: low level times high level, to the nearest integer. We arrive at 31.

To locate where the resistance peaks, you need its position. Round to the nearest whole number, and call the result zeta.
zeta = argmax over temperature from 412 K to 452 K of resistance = 424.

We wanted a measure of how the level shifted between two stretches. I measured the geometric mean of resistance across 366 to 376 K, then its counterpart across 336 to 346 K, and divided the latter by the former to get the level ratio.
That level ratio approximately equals 1.96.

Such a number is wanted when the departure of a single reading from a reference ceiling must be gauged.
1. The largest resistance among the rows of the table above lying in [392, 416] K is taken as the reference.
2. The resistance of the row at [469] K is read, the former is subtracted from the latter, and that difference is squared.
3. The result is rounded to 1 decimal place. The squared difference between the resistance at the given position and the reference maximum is 0.2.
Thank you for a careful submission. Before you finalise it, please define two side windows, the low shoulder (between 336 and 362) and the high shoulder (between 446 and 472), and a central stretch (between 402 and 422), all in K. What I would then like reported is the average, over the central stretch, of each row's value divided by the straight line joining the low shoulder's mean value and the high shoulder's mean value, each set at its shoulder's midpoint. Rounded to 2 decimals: 0.95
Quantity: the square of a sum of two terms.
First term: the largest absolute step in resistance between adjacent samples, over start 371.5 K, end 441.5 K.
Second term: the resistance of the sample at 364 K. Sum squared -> 11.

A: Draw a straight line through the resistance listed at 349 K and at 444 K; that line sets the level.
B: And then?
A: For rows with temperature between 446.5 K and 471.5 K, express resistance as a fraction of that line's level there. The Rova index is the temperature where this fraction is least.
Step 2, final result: 454 K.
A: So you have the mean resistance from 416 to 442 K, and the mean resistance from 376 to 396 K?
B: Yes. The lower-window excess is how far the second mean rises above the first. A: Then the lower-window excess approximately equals -1.13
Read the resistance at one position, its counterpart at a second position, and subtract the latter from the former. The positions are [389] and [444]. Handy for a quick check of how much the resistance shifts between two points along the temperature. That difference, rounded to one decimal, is -1.3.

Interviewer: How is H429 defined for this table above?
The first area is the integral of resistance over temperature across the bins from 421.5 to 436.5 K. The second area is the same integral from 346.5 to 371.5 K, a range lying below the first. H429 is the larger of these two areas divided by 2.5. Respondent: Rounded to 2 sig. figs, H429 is 44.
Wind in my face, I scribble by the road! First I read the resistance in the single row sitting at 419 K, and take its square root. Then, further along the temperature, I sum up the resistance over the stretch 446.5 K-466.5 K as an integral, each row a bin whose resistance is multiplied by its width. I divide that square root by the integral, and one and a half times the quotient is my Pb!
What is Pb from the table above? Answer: 0.0357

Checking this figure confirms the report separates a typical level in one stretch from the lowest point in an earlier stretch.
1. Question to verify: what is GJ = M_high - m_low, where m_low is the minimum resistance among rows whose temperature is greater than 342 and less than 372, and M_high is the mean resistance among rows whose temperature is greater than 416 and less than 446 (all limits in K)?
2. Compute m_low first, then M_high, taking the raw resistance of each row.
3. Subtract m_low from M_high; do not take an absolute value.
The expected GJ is 2.34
